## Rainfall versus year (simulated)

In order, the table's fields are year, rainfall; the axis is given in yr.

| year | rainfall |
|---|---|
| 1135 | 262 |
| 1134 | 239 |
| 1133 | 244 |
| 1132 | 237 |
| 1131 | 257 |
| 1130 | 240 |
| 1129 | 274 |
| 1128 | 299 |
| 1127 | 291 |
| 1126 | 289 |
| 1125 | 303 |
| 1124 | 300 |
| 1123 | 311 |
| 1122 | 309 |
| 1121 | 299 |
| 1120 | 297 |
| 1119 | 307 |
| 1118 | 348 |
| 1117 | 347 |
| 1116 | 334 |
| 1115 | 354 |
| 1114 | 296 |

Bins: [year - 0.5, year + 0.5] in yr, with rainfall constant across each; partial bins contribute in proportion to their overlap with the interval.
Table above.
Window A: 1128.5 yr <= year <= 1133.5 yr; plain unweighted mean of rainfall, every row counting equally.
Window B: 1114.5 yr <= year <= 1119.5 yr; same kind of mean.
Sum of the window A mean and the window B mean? 588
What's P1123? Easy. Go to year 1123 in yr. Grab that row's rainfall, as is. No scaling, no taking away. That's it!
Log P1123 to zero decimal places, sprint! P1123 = 311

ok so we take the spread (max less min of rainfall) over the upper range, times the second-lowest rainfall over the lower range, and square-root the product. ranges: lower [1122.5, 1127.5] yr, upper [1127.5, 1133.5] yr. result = 134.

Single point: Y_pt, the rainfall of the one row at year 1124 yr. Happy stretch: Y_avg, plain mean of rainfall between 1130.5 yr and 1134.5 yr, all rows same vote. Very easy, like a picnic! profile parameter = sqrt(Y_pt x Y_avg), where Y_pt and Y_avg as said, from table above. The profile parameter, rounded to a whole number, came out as 271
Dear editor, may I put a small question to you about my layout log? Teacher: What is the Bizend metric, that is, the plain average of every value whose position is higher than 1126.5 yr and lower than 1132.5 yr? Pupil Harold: 266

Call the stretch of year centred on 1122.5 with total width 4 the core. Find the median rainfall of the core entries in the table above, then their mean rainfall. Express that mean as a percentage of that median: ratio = 100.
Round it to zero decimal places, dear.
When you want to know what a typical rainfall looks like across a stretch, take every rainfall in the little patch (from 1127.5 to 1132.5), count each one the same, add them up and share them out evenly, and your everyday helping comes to 261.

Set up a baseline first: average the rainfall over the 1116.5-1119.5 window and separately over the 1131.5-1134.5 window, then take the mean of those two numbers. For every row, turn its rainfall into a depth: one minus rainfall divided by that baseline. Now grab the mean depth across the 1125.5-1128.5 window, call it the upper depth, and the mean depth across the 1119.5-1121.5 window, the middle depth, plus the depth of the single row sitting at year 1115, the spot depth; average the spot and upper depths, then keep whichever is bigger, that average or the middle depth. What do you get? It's -0.04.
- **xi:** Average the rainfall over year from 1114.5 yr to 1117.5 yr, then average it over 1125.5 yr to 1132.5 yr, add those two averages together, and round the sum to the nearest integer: 615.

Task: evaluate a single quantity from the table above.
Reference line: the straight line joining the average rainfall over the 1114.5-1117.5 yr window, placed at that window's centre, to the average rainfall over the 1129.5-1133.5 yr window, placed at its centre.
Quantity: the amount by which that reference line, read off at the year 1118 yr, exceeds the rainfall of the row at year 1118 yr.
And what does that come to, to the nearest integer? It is -16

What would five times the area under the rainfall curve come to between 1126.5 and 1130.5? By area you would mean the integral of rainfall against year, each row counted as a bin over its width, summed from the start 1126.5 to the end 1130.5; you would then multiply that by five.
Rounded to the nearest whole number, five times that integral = 5520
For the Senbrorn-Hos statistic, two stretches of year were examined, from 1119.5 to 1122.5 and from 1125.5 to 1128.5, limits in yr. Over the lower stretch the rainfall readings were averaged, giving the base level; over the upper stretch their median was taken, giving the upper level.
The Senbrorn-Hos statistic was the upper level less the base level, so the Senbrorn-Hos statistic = -11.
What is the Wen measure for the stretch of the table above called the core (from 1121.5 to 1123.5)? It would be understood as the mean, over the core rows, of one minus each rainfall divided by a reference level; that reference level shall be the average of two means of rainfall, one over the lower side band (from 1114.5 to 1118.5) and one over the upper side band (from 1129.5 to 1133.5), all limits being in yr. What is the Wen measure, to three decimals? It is -0.050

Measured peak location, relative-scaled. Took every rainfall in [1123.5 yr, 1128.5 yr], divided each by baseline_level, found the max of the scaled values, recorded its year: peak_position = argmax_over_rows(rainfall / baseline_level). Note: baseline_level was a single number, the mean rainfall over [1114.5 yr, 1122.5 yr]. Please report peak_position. 1125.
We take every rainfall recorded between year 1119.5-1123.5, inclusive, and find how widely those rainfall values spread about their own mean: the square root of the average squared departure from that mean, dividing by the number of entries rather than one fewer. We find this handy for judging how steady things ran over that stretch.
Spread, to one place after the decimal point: 6.1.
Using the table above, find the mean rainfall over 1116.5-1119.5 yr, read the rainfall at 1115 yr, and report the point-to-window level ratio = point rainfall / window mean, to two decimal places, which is 1.06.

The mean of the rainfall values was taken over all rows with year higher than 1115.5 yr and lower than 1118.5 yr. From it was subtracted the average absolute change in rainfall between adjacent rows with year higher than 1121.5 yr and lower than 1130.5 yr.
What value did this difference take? 331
